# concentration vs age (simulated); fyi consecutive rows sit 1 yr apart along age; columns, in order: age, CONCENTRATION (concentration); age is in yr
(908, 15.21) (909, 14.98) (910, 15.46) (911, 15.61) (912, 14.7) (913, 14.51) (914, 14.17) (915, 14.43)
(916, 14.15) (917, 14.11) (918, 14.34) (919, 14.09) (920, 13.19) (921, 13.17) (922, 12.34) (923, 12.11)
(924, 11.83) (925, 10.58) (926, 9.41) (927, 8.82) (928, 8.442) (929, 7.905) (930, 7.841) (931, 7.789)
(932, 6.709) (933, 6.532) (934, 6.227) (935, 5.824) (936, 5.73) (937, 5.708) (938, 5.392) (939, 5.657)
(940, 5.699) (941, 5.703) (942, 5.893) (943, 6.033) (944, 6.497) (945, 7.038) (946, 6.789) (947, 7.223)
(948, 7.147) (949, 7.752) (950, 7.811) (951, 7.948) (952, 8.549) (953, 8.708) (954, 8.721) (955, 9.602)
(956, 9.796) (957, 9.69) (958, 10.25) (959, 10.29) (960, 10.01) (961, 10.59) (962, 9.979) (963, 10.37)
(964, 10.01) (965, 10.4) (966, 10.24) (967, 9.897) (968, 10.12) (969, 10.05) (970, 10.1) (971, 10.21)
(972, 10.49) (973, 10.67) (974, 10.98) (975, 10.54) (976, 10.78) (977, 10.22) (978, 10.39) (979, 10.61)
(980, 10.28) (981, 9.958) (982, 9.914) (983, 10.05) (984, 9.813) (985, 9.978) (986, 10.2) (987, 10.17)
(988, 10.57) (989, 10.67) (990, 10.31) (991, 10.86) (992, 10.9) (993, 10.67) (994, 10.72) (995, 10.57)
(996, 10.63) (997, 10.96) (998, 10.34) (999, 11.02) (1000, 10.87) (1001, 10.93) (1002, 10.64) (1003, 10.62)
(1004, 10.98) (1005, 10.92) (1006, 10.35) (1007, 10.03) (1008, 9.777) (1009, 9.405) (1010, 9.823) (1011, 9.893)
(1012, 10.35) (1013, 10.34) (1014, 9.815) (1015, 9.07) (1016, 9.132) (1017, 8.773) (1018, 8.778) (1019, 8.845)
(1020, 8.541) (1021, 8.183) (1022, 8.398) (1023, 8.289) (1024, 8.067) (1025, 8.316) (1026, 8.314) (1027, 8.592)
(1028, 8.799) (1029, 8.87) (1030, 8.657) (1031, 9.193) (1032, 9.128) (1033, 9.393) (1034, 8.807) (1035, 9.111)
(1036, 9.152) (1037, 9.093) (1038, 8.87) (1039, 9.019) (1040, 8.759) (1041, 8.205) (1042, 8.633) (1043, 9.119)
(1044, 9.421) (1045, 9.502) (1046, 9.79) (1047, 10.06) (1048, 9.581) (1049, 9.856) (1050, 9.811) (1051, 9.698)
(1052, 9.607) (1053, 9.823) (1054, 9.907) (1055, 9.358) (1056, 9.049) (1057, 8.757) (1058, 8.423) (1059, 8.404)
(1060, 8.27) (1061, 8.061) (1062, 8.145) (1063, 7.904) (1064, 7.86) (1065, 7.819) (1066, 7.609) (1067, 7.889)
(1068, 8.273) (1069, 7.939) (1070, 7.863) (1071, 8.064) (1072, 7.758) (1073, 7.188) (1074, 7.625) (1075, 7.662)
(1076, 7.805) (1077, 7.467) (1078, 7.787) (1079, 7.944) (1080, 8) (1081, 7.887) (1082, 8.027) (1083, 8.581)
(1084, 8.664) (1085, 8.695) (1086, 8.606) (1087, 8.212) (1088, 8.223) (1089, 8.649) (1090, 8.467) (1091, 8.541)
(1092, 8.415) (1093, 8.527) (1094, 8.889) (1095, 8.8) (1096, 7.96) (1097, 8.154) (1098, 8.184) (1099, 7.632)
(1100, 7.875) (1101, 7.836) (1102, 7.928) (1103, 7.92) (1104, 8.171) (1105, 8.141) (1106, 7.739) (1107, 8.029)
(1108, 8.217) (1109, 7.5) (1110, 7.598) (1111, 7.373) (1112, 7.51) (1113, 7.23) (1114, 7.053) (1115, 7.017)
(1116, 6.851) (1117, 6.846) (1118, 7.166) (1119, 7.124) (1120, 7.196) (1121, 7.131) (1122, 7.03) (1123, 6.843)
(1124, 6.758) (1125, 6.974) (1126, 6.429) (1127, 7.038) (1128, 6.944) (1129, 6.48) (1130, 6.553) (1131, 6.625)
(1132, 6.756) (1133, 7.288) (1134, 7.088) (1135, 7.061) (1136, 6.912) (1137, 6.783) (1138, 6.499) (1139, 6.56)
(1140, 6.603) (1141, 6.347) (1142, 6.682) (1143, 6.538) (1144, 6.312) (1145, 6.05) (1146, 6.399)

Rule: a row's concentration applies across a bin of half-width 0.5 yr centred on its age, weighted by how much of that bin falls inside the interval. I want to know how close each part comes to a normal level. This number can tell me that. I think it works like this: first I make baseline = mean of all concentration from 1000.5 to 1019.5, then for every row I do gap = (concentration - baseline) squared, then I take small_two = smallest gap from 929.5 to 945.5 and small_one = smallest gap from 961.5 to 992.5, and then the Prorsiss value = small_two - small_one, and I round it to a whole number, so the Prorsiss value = 4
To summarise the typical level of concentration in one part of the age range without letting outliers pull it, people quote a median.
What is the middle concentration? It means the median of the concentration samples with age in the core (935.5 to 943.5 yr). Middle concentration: 5.7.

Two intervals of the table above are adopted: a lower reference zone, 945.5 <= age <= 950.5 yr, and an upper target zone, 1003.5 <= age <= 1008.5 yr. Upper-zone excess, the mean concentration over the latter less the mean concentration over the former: 3.1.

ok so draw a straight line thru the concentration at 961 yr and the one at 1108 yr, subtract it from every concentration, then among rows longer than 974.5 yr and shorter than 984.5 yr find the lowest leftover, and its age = 984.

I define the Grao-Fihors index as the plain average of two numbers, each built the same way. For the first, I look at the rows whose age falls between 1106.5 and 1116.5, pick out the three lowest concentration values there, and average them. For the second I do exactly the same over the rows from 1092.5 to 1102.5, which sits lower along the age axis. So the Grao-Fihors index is 7.4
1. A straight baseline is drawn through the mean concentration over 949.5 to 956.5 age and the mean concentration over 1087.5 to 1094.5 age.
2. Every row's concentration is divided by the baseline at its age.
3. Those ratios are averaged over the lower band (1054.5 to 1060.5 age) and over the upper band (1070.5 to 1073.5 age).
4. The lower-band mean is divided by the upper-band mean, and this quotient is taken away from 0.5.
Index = -0.63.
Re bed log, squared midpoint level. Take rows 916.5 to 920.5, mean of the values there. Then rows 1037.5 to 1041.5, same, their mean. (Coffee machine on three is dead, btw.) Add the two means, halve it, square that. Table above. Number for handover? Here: 128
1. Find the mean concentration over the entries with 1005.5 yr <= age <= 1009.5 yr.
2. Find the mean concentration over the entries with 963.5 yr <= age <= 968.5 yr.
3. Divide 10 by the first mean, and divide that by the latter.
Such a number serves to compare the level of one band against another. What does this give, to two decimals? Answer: 0.10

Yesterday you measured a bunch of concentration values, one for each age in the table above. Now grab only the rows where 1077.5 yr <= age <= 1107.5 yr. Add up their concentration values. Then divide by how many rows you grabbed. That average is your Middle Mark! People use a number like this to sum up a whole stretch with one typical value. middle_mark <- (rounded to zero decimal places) 8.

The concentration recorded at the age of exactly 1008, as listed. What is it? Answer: 9.777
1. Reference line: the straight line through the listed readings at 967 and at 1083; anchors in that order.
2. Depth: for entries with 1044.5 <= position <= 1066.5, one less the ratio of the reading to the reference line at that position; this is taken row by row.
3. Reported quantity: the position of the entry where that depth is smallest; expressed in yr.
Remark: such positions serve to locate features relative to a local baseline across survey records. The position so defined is 1047 yr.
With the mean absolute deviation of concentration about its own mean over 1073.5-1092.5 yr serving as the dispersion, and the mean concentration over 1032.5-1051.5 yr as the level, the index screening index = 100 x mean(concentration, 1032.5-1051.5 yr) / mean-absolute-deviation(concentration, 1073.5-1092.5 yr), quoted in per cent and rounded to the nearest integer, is 2634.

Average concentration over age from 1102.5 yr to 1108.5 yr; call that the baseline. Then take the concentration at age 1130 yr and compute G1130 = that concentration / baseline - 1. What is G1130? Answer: -0.2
